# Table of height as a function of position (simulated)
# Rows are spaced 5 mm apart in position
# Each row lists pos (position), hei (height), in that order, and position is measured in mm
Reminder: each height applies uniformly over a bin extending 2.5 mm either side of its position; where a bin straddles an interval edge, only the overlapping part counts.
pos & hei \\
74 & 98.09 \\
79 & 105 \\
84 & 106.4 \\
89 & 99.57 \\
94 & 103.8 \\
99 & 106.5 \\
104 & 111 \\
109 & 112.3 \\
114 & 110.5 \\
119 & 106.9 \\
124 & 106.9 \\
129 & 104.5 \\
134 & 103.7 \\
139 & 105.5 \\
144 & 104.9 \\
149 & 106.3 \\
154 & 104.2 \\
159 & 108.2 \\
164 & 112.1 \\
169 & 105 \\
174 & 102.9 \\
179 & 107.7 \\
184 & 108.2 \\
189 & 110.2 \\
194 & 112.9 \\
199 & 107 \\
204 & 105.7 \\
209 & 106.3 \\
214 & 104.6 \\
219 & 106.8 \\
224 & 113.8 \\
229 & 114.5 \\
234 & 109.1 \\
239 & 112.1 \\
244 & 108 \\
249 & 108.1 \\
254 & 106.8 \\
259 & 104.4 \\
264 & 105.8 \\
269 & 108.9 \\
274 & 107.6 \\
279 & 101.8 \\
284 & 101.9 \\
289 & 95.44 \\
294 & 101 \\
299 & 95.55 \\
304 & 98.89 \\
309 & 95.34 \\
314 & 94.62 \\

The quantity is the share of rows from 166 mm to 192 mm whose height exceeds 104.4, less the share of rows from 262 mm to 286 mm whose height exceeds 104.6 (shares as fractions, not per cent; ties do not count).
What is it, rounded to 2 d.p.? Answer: 0.20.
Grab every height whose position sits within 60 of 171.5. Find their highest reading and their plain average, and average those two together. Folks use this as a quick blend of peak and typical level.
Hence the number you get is 111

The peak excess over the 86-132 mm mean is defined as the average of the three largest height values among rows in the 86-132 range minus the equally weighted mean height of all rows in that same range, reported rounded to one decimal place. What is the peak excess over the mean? 4.4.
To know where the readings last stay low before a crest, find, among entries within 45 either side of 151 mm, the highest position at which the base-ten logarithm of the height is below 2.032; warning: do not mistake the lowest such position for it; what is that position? 174 mm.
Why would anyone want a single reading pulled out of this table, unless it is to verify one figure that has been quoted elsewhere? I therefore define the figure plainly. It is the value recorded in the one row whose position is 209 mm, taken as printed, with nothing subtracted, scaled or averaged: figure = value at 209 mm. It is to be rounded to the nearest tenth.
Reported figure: 106.3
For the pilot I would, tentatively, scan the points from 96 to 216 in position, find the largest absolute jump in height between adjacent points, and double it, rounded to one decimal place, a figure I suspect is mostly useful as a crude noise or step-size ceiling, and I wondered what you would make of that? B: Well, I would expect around 14.2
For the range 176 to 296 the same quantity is 14.0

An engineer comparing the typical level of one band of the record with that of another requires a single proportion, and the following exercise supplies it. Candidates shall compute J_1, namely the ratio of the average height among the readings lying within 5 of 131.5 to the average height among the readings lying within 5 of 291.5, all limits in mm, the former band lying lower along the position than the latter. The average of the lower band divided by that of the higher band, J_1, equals 1.06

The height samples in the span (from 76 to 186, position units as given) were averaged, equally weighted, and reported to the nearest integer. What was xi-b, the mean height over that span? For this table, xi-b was 106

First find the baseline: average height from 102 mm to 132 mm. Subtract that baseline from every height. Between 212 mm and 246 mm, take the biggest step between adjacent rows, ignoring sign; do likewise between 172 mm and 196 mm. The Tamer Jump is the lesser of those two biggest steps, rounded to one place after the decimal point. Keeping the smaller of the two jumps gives 4.8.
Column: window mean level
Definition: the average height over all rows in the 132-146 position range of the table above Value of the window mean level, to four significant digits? 104.7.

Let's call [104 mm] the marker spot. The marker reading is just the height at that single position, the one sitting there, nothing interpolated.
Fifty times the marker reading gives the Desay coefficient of 5550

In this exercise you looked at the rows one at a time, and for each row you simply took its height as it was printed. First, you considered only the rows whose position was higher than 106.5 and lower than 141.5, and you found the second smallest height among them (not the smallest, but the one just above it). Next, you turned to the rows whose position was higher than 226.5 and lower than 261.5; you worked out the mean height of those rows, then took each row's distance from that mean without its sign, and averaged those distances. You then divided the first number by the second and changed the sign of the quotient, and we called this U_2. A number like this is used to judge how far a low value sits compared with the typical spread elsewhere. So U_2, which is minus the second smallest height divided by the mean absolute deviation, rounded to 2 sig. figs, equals -42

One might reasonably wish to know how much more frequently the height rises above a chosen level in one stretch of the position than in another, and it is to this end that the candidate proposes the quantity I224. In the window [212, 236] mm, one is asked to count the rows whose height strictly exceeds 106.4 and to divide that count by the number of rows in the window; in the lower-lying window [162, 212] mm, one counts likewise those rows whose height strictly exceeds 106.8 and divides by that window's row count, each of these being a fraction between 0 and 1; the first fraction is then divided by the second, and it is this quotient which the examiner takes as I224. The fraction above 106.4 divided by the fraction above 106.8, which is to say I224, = 1.3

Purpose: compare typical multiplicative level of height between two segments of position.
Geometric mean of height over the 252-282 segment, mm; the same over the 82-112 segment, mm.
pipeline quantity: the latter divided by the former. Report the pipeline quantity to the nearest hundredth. 1.01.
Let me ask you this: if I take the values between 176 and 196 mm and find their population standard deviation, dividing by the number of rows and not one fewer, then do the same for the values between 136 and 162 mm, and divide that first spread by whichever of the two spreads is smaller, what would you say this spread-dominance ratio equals 1.49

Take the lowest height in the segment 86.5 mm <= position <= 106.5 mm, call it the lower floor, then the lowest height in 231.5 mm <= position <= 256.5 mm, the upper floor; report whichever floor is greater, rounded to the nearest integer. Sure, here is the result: 107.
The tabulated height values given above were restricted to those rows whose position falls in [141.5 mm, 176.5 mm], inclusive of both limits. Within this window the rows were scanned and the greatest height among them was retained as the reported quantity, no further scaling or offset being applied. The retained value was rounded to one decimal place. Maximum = 112.1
